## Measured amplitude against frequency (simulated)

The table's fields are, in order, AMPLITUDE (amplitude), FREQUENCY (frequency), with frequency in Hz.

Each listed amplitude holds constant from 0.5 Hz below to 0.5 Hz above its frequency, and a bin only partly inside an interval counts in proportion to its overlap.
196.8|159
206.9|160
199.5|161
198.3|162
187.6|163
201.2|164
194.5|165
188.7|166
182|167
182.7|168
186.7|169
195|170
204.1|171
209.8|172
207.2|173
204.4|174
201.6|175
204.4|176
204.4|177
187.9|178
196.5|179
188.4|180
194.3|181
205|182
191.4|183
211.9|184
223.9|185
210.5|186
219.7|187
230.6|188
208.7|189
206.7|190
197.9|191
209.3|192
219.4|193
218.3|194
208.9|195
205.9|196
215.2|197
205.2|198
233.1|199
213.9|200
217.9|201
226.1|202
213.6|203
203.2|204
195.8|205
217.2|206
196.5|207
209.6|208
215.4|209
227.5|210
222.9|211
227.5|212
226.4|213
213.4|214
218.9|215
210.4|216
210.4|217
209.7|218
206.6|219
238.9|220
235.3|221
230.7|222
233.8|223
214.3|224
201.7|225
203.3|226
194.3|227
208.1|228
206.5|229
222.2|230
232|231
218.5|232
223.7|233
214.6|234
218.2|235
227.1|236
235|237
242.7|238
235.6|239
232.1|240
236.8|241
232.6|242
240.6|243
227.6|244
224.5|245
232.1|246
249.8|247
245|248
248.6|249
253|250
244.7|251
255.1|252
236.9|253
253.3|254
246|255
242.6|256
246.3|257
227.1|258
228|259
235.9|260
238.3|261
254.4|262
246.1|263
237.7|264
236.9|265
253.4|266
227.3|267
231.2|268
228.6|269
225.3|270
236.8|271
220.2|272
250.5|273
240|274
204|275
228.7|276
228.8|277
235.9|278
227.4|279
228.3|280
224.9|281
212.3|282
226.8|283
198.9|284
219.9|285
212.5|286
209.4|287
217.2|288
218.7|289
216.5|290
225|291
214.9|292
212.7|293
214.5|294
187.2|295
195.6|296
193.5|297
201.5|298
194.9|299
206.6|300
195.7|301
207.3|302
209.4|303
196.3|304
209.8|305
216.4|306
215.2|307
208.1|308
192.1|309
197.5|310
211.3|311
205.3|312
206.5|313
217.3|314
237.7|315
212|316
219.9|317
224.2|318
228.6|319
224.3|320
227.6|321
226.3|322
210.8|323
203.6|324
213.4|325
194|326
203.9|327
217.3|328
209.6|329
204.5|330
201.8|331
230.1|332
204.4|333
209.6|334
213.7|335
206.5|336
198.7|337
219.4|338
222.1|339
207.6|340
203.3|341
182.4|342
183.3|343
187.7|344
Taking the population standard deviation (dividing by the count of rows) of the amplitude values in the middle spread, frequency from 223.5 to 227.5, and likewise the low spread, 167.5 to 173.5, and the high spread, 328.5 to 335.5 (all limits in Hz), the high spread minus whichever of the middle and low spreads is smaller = 2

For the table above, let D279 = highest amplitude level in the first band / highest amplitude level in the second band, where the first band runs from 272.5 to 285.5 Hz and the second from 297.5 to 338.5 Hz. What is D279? 1.05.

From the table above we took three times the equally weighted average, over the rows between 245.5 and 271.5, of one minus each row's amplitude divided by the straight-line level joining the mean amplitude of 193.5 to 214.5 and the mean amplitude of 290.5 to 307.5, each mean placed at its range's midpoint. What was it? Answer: -0.45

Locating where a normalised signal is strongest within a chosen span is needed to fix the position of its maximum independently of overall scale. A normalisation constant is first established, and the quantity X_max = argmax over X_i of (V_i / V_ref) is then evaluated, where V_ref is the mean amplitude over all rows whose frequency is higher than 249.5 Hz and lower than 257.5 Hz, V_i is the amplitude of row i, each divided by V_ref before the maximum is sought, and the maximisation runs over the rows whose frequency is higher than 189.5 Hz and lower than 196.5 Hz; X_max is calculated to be 193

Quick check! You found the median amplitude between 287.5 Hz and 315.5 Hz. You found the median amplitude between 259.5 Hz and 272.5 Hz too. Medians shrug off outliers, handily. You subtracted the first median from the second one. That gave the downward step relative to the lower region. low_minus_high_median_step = 28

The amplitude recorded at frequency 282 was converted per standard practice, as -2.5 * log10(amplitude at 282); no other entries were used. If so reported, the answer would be -5.82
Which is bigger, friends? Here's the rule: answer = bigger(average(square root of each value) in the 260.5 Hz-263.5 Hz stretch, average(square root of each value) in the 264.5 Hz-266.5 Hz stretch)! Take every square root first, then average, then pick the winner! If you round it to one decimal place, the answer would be 15.7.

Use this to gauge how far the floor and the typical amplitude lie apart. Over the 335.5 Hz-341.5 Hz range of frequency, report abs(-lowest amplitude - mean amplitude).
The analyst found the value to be 408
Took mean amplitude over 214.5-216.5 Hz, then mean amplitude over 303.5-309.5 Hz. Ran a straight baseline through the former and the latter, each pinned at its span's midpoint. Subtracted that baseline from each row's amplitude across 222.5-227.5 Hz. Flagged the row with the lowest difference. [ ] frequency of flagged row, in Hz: 227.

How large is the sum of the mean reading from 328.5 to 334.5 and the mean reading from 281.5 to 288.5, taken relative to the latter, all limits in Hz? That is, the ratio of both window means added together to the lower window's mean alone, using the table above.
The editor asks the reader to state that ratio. 1.982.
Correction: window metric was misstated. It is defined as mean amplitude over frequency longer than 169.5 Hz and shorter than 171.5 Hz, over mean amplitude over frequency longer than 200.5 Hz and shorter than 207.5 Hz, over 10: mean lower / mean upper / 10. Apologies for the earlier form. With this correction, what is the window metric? 0.095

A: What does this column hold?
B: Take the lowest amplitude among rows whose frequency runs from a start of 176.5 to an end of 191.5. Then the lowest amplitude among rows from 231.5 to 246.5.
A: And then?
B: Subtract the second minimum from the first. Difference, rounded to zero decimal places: -27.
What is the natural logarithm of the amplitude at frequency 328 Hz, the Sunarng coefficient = 5.38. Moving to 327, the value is 5.32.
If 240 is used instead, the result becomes 5.45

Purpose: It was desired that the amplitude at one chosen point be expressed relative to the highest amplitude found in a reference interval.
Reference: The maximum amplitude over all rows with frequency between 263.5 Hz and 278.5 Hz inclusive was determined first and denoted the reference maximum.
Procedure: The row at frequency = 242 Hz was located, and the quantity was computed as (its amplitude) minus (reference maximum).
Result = -21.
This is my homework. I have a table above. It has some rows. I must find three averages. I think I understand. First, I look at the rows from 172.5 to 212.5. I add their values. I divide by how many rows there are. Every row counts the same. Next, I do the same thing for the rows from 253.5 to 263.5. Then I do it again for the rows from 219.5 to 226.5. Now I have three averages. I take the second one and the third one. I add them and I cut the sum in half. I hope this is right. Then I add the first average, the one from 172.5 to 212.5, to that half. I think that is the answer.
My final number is 442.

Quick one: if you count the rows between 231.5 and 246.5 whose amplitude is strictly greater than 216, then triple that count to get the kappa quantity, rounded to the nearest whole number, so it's 42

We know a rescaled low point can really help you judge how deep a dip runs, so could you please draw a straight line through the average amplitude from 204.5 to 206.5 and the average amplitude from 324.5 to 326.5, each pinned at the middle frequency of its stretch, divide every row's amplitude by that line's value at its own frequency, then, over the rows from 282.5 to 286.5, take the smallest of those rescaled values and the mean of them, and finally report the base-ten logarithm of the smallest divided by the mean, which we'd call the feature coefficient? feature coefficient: -0.0329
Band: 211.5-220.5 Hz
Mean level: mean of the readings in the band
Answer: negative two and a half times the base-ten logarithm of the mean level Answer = -5.85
